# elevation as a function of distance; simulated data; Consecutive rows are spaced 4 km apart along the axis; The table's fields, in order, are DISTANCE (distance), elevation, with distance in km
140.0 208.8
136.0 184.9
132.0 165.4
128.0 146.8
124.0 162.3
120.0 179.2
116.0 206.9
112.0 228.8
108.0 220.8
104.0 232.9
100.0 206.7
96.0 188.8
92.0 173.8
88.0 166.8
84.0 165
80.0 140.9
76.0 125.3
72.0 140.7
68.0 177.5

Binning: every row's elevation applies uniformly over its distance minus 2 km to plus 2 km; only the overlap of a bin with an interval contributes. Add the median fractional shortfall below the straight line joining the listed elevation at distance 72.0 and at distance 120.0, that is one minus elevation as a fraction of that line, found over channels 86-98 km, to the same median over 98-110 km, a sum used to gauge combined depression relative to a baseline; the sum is -0.4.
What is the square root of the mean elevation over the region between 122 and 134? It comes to 12.6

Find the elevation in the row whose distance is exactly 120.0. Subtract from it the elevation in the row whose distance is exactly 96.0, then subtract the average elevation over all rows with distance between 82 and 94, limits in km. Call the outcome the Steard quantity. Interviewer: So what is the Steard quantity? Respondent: -178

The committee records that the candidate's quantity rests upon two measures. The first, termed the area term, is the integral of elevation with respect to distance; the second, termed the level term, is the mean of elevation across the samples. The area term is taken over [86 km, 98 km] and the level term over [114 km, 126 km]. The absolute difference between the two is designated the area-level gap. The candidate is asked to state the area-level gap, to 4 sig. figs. 1935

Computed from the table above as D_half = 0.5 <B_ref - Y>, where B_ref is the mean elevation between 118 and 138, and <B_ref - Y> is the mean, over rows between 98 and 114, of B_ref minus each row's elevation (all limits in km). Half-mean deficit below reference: -27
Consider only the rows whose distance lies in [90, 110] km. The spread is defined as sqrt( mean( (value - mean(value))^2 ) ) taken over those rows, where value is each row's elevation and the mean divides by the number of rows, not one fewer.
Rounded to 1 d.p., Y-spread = 21.3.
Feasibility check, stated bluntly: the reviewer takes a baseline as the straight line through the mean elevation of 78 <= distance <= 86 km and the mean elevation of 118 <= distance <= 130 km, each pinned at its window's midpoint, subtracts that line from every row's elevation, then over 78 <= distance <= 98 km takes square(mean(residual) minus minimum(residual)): 590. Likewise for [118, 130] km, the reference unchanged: 286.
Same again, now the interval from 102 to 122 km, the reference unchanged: 1324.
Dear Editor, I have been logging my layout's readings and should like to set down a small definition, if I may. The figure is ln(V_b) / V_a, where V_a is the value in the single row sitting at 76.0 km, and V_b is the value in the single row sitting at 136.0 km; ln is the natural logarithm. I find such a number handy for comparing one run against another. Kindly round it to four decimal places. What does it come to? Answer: 0.0417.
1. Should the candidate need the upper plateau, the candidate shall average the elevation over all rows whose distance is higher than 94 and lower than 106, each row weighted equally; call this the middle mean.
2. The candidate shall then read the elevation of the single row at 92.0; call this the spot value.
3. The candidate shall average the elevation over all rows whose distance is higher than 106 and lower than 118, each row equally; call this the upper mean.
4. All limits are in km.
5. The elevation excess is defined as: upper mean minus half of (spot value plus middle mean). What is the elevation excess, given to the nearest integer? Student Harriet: 27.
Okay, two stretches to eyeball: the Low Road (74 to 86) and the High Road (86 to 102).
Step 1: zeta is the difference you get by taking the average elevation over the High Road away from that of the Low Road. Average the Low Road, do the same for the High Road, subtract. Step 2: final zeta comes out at -40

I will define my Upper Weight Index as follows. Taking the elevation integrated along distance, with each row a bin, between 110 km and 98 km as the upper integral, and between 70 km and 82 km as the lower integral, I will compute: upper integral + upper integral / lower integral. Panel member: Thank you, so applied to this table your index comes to 2643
